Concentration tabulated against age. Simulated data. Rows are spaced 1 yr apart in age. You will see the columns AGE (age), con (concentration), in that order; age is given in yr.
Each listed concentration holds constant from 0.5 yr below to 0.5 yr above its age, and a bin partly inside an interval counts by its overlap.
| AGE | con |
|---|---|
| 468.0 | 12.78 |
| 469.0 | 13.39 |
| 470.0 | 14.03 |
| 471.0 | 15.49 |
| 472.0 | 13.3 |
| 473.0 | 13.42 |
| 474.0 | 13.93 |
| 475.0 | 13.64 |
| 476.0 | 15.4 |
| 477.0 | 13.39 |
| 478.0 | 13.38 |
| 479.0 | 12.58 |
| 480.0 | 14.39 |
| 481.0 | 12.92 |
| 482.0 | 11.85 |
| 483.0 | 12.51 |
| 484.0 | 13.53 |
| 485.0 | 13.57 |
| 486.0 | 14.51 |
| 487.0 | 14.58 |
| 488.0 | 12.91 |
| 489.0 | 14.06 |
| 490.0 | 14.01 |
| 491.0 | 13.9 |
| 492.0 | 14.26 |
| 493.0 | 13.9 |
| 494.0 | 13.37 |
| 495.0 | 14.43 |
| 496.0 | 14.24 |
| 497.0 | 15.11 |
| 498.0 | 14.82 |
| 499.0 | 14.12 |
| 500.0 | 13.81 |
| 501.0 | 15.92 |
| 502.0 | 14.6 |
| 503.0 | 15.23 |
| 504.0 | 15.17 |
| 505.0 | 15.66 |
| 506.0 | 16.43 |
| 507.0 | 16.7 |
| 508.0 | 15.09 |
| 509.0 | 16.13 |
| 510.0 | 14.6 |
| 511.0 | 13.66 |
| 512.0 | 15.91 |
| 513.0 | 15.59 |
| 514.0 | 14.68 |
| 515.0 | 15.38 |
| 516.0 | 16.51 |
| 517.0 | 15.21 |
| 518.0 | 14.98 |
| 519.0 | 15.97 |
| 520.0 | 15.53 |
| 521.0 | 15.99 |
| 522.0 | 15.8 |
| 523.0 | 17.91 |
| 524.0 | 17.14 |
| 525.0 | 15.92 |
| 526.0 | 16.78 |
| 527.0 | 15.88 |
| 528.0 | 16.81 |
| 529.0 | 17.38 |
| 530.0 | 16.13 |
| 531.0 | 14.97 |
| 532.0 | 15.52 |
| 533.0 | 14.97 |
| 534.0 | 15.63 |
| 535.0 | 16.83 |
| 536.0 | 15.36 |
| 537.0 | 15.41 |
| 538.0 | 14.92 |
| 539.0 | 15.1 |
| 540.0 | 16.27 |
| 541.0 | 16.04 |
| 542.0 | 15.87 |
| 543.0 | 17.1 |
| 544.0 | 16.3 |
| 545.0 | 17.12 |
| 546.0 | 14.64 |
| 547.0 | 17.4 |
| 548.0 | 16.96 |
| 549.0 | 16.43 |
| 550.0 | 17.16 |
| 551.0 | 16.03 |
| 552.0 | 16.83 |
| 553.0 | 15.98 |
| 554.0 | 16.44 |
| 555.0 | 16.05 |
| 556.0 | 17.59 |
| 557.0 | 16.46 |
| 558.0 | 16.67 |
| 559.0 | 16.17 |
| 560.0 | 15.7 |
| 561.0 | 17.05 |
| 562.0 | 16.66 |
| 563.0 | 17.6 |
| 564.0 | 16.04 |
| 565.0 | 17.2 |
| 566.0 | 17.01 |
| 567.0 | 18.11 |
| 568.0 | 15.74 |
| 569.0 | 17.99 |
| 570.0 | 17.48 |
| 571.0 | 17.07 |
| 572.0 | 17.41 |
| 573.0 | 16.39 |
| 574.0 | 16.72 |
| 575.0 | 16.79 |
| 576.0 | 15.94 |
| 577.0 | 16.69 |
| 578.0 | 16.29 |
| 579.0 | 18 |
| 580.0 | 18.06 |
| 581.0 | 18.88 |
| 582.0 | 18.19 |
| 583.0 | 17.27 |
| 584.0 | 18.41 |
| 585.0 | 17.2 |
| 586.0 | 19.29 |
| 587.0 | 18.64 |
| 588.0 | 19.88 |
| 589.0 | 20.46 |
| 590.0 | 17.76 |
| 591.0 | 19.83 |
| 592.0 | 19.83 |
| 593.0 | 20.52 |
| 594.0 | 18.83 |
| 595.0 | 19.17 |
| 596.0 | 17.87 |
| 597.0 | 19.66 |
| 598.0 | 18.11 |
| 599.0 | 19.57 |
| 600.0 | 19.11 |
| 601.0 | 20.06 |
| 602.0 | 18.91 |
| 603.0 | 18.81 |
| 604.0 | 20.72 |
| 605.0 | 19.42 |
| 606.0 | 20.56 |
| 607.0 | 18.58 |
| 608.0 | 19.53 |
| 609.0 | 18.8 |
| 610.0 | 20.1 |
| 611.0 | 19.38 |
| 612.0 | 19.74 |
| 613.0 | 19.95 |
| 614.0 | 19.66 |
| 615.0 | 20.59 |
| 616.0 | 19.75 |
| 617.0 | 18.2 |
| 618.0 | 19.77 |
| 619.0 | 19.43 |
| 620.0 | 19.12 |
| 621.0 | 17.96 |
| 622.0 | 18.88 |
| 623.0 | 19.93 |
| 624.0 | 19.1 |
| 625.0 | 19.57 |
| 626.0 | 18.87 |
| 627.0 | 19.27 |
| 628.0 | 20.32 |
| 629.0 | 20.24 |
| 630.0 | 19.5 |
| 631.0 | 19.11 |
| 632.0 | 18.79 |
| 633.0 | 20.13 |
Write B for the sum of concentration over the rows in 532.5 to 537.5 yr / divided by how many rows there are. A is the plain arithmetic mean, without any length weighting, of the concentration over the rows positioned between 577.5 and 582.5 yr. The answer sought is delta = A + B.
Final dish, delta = 33.5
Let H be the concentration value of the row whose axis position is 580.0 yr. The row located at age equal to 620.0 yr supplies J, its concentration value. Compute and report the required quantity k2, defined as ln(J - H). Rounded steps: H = 18.06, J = 19.12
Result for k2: 0.1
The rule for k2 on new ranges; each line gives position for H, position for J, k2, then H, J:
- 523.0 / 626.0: 0.0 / 17.91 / 18.87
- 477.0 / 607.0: 1.6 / 13.39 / 18.58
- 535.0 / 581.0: 0.7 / 16.83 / 18.88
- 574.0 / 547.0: -0.4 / 16.72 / 17.4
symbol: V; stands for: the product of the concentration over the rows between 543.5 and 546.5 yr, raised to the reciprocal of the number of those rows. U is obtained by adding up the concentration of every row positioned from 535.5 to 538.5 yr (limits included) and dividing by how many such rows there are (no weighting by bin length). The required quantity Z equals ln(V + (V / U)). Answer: 2.84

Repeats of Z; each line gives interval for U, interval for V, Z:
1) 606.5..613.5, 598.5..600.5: 3.01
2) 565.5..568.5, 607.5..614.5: 3.03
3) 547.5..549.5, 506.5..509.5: 2.83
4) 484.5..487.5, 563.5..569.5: 2.90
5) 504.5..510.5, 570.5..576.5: 2.88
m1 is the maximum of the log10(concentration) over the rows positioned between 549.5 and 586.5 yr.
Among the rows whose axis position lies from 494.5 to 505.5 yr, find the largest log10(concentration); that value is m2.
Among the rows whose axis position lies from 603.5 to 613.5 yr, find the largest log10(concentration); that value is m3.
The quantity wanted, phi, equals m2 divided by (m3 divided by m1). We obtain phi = 1.17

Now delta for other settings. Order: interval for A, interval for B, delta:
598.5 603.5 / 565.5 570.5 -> 36.6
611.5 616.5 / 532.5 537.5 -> 35.6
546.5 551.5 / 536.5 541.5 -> 32.3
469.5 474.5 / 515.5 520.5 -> 29.7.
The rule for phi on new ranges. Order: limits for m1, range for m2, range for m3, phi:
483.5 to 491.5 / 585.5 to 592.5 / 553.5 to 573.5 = 1.21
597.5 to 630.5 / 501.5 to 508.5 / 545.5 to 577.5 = 1.28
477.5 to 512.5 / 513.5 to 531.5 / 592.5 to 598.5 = 1.17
